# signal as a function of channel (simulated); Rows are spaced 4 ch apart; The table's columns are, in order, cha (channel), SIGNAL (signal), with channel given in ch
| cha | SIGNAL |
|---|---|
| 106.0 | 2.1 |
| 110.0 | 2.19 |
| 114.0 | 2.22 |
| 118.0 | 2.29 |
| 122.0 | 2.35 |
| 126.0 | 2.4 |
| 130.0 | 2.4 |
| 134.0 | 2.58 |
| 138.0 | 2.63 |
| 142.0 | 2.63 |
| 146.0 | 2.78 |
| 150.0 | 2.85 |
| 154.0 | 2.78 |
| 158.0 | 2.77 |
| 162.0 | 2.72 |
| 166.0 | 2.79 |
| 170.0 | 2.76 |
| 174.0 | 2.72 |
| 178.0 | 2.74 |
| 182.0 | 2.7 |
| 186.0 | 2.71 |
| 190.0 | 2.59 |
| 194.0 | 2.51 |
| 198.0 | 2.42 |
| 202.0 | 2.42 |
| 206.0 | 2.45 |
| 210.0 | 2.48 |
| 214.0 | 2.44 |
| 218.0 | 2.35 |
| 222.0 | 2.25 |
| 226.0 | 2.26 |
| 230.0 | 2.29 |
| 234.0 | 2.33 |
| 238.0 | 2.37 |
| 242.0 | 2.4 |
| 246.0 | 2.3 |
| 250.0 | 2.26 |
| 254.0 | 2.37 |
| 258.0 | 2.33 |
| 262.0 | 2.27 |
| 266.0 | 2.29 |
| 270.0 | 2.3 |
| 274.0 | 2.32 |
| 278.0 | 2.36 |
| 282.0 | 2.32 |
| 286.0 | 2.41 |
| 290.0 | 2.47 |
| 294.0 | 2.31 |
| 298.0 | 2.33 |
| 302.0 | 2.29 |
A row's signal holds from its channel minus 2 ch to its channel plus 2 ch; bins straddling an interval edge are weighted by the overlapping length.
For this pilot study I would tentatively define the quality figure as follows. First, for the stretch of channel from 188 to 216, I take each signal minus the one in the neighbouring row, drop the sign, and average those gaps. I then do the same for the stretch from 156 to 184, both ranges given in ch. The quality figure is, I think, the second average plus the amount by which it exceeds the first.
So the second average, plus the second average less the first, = 0.038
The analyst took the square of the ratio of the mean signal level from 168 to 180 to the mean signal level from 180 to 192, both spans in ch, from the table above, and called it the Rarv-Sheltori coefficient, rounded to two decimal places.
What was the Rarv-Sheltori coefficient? 1.06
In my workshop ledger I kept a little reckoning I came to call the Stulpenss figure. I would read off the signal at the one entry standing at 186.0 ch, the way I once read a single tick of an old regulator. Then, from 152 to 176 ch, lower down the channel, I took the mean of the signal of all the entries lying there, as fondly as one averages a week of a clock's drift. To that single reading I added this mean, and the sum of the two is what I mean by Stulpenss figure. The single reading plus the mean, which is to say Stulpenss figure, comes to 5.5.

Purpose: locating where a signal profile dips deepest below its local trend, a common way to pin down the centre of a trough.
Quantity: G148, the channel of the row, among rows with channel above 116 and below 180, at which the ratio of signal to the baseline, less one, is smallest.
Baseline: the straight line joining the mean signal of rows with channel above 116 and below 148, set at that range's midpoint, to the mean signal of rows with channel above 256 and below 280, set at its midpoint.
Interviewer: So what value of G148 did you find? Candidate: 118.0 ch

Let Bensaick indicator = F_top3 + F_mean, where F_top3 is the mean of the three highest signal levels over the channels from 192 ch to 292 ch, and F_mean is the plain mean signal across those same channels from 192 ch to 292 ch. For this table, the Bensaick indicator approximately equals 4.85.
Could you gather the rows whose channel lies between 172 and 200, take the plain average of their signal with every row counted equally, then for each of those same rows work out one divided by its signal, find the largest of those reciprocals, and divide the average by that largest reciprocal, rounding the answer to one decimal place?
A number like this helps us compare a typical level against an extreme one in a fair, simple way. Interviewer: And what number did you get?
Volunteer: 6.4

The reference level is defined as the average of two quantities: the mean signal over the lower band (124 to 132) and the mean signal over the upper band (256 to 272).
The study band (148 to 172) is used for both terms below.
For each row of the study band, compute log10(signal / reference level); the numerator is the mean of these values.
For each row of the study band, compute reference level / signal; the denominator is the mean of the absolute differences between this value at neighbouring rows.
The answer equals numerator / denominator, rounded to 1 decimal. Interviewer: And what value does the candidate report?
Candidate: 5.2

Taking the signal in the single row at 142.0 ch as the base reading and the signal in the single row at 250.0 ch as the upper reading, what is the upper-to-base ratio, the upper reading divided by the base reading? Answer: 0.859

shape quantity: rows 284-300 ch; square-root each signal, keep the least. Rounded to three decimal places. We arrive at 1.520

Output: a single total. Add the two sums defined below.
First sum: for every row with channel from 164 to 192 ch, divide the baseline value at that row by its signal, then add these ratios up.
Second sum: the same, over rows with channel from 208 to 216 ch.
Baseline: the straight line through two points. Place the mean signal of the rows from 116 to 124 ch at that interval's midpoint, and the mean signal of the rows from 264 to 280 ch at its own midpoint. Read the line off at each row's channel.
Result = 7.9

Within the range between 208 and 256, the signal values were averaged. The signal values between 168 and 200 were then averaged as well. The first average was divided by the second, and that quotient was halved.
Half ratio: 0.44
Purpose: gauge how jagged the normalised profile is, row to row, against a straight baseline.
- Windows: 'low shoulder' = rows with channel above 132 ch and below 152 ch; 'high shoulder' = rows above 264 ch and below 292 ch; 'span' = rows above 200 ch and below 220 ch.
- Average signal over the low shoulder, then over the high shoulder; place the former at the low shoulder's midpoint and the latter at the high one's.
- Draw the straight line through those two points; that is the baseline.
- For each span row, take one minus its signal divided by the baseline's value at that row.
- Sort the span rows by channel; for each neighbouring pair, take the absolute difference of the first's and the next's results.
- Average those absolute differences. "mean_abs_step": 0.019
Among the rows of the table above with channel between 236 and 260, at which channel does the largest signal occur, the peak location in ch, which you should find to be 242.0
